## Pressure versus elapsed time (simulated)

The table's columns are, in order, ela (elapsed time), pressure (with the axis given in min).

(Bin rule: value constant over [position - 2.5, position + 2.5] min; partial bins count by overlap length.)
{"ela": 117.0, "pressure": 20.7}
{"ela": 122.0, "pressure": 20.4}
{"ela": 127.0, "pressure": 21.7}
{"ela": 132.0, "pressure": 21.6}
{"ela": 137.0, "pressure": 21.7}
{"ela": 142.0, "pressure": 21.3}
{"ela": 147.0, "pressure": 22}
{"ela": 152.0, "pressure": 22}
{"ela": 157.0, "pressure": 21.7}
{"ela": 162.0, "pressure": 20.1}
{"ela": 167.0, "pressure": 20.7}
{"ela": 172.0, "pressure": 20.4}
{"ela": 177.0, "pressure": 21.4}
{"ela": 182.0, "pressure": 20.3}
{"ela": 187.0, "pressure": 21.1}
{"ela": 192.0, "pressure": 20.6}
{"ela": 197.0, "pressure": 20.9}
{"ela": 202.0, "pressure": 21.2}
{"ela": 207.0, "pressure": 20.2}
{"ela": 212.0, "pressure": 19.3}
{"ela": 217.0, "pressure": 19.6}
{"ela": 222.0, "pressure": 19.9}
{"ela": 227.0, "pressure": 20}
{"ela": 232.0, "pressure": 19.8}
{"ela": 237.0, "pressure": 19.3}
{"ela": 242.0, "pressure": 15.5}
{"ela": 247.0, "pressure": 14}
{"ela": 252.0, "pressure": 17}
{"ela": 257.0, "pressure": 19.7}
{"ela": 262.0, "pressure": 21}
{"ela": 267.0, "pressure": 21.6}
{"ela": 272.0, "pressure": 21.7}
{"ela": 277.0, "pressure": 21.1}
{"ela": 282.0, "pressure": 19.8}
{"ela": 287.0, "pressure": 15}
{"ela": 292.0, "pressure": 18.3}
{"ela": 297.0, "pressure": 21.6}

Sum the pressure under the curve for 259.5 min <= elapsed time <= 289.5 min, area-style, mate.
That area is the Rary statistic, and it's 601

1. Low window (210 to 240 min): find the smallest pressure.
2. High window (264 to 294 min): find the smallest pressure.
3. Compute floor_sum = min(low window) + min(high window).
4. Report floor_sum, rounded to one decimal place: 34.3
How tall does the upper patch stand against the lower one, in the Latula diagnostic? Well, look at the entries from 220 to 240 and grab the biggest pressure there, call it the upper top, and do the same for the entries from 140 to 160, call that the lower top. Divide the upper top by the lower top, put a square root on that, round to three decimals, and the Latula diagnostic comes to 0.953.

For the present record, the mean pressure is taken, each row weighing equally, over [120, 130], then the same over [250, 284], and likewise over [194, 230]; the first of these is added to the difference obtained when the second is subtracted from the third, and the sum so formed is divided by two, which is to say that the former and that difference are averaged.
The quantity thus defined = 10.5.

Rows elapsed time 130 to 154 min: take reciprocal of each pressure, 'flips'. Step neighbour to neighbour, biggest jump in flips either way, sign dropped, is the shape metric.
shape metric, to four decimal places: 0.0015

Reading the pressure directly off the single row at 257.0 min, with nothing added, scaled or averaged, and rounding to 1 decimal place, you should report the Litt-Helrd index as 19.7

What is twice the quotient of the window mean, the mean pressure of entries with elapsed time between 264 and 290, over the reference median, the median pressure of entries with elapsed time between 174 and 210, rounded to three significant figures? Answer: 1.90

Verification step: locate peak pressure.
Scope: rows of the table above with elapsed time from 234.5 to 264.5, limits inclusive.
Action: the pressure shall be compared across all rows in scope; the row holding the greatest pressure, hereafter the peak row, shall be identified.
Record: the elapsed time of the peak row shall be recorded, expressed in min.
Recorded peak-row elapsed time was 262.0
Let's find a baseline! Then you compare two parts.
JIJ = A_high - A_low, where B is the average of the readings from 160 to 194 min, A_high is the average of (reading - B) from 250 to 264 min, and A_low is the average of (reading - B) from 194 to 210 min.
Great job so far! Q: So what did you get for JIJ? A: -1.5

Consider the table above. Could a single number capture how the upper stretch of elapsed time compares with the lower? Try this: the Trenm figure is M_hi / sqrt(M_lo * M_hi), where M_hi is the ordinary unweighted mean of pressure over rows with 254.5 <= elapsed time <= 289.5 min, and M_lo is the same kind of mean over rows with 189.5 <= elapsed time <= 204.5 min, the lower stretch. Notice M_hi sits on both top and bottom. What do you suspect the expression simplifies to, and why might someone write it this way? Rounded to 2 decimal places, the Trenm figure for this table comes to 0.98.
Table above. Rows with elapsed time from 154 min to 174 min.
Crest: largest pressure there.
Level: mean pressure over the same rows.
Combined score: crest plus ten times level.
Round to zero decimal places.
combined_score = 229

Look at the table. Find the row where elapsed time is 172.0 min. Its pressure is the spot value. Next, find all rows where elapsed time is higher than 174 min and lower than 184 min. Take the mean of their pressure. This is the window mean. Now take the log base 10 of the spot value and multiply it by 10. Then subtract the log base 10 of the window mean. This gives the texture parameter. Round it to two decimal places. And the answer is 11.78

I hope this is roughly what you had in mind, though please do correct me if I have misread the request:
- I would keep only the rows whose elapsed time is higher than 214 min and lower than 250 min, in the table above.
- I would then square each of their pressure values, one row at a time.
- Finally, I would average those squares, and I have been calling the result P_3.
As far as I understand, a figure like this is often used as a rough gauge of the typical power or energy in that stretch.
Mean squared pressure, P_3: 340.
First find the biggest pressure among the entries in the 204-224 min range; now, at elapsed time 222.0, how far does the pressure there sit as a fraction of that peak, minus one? -0.015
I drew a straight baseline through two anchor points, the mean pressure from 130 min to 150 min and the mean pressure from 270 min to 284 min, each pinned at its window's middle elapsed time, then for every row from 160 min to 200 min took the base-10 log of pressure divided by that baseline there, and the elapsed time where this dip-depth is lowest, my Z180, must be 162.0 min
